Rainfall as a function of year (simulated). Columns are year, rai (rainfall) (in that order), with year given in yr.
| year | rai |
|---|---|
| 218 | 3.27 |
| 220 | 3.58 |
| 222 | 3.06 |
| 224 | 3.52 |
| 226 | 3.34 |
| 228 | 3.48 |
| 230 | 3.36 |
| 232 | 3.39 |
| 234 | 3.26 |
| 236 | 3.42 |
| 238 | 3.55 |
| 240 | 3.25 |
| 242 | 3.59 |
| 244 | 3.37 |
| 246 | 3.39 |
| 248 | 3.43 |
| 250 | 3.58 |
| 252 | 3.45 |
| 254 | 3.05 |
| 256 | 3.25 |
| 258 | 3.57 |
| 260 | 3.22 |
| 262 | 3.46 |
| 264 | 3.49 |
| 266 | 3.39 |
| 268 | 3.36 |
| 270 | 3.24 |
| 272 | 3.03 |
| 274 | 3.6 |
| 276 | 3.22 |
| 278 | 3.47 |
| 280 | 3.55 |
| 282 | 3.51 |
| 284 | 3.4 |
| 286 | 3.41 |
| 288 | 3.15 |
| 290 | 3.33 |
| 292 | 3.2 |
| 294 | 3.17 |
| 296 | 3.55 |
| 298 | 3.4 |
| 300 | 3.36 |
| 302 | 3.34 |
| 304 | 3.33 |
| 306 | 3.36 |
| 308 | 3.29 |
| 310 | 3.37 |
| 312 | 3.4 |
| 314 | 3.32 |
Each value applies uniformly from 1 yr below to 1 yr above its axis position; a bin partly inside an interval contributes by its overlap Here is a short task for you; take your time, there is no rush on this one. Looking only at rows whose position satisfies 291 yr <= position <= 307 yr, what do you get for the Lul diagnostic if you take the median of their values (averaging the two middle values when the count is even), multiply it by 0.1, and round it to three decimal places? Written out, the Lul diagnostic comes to 0.335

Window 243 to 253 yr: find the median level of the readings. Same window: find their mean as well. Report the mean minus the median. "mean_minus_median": 0.014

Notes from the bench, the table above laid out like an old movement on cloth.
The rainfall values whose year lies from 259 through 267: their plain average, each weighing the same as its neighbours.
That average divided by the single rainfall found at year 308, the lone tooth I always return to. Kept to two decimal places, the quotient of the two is 1.03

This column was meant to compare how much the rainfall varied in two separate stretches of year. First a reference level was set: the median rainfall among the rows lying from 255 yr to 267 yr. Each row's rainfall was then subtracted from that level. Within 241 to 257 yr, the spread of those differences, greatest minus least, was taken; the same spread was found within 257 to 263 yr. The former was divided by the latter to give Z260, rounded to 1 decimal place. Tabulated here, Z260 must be 1.5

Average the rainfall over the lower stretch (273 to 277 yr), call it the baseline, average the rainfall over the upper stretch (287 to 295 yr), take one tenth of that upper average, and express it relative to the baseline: 0.094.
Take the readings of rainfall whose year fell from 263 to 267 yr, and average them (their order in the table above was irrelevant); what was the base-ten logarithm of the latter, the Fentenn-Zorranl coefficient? 0.537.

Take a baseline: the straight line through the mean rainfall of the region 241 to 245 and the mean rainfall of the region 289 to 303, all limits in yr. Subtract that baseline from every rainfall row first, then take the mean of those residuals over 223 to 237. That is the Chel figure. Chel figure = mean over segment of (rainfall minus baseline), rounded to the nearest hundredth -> -0.12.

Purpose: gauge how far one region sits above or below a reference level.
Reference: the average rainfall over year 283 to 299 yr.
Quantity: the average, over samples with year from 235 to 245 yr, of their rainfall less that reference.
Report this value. 0.110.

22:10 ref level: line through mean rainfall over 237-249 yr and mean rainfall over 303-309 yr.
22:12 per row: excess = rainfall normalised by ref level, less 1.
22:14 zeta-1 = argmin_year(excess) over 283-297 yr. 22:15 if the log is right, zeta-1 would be 288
